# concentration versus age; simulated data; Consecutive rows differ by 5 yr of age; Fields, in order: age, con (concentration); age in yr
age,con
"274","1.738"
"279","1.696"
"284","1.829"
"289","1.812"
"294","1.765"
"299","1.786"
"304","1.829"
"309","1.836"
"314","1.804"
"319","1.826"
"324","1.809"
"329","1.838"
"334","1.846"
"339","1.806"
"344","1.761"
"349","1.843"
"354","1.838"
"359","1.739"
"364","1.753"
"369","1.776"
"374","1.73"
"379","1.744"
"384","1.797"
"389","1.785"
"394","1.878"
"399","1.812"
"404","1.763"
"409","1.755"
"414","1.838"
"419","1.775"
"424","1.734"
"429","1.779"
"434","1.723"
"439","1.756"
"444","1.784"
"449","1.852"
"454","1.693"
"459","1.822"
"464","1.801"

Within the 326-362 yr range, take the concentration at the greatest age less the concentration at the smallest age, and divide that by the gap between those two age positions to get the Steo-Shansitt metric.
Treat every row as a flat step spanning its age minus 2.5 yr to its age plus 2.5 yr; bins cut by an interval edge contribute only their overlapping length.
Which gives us -0.0033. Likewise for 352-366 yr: -0.0085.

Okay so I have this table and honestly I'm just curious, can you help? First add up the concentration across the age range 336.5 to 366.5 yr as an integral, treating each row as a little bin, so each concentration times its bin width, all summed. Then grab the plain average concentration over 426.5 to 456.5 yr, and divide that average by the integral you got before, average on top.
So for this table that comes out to 0.033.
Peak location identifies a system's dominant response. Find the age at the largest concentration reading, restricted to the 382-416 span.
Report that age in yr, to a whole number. 394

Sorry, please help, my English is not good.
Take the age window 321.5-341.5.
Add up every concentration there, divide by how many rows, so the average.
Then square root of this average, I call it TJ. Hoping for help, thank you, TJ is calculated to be 1.351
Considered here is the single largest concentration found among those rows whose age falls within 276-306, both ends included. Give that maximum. 1.829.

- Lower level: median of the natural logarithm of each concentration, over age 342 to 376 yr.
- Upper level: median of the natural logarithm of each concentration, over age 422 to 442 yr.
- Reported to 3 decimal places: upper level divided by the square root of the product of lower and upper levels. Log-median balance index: 0.992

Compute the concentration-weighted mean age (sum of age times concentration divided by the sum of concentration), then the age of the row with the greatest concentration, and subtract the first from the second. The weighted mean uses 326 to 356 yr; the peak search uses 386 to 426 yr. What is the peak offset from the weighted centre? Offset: 52.5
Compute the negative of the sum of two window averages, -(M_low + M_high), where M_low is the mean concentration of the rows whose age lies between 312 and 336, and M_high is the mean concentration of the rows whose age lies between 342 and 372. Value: -3.61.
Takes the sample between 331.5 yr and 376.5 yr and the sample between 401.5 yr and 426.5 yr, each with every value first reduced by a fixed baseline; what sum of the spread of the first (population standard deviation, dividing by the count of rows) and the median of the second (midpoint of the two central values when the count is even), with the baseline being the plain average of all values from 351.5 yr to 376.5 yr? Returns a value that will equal 0.04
